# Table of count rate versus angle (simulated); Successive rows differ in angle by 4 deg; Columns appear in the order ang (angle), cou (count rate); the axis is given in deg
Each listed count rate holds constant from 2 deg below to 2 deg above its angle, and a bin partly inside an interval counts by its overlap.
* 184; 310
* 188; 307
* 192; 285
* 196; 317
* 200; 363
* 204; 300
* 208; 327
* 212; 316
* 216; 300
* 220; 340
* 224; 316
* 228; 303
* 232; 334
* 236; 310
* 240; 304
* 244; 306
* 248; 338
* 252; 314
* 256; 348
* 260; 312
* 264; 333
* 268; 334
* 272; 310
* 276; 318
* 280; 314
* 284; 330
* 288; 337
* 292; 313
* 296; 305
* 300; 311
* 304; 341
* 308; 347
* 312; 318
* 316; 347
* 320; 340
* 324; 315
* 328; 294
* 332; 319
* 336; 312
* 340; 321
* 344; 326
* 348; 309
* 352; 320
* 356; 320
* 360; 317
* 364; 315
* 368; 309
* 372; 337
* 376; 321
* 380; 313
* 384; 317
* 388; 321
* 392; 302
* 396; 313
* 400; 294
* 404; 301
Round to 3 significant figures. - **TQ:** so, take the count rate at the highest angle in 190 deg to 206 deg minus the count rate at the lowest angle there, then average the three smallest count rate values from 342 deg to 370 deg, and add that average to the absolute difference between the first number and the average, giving 607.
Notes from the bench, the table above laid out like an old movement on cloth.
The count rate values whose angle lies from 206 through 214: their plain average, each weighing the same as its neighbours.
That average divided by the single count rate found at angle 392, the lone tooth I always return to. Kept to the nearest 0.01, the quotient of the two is 1.06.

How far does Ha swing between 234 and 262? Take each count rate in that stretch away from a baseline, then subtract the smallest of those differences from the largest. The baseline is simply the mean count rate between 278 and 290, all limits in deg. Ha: 44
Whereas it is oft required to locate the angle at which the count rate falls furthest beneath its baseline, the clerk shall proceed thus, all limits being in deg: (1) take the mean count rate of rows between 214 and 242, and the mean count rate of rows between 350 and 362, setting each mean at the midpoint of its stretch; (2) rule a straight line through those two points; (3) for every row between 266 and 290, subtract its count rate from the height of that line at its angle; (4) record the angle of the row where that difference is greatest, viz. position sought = 272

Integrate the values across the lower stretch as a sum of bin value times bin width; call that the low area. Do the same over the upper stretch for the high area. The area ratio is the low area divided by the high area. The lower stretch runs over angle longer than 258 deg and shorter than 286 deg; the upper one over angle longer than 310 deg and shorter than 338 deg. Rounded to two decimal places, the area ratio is 1.00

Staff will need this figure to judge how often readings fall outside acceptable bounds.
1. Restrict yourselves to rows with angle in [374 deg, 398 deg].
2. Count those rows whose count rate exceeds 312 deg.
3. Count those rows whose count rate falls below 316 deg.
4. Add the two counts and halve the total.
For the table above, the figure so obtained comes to 4.00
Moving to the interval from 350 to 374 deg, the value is 3.50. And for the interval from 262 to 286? 3.50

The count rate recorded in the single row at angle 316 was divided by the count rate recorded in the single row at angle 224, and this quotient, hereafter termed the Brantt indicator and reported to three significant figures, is 1.10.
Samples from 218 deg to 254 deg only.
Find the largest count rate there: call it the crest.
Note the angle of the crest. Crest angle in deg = 220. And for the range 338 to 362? 344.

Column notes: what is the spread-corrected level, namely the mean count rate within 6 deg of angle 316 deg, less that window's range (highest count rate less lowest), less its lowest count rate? -12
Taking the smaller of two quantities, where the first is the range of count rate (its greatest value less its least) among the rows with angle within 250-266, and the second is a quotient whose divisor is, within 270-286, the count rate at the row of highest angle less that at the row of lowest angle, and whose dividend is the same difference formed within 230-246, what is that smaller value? -1.4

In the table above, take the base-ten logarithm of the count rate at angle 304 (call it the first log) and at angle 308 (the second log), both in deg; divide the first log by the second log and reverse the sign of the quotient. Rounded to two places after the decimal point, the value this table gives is -1.00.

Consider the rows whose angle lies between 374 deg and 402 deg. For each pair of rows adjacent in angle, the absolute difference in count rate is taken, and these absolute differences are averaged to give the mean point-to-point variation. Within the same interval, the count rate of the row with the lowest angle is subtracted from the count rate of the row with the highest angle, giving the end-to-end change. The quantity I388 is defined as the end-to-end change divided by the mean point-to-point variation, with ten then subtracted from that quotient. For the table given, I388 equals -12.5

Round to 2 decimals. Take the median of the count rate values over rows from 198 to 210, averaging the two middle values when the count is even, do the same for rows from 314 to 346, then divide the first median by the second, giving 1.02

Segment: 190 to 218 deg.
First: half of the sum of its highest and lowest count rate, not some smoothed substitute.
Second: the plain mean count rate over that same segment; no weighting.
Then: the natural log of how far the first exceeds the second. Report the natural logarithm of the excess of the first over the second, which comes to 2.1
